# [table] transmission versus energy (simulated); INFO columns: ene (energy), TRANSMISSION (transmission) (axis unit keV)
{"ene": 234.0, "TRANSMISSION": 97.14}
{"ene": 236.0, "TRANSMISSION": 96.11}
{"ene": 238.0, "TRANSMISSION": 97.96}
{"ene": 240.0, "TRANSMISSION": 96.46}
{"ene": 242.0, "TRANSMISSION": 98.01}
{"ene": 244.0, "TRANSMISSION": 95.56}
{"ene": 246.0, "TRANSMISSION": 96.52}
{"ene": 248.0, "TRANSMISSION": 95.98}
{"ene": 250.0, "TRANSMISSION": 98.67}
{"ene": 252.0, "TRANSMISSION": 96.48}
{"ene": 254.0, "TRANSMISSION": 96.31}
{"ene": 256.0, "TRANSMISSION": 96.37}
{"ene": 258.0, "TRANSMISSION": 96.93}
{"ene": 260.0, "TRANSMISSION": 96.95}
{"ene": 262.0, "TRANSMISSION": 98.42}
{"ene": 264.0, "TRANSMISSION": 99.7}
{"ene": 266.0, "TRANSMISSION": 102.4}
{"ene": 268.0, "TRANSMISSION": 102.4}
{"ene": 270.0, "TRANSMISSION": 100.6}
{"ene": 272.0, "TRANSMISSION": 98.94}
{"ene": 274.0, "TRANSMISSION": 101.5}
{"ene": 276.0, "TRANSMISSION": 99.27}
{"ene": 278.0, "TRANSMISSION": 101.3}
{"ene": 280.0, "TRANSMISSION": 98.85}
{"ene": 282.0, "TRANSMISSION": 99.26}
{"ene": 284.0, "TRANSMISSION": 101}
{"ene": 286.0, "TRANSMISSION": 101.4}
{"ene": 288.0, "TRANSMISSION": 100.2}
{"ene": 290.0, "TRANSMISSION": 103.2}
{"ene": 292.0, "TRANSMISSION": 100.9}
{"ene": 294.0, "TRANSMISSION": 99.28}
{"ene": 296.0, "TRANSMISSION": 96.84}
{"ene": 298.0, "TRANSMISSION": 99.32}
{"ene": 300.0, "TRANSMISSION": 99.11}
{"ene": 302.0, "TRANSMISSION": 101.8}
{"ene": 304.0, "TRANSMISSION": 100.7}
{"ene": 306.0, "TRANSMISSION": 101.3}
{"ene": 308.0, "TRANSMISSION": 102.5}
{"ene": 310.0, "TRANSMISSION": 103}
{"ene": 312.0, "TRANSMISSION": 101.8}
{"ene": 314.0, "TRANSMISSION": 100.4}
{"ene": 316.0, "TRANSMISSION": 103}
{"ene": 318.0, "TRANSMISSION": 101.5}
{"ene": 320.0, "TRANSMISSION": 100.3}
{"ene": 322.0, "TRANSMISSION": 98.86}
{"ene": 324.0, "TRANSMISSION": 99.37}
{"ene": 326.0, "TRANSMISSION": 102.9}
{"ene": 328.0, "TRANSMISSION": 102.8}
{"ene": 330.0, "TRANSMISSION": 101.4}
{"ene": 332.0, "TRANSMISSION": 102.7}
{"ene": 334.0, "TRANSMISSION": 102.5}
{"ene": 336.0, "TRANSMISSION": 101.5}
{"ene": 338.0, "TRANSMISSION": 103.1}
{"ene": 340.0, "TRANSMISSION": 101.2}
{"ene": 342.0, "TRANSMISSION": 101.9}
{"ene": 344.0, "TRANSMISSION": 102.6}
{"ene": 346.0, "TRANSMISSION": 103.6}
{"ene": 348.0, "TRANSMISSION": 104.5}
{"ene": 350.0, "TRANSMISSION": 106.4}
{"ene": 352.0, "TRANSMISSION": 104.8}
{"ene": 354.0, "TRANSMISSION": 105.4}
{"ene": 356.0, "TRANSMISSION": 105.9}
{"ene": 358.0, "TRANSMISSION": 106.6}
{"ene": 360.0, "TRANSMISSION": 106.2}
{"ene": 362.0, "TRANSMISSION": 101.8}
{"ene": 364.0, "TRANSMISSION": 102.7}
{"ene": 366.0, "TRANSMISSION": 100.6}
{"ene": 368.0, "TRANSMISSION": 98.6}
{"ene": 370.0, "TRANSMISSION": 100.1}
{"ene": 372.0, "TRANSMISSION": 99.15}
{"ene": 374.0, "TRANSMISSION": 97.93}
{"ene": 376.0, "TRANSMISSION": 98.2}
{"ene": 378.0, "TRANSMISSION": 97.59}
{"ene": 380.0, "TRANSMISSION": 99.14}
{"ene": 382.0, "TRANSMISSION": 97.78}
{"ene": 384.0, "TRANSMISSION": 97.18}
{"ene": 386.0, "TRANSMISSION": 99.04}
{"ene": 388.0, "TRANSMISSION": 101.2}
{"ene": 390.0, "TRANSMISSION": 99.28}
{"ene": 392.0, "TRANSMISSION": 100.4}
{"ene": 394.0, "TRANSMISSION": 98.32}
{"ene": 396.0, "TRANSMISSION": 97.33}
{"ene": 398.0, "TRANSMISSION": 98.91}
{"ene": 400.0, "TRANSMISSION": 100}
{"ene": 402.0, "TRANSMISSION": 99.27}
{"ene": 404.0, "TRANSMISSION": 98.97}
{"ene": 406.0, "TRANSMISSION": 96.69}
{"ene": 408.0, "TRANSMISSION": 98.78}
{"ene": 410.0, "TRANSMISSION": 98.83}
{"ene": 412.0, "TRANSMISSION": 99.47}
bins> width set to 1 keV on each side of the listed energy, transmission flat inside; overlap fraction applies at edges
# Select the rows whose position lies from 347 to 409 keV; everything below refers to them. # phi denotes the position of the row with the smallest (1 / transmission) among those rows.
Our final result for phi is 358.0 keV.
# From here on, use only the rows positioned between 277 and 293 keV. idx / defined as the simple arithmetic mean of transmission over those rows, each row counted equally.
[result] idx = 101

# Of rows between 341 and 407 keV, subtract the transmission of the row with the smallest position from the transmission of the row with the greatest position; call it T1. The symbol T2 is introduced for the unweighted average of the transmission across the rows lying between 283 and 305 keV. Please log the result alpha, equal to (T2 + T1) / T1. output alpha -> -18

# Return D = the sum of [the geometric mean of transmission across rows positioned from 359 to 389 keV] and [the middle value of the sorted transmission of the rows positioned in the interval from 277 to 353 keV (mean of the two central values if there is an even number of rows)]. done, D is 201.2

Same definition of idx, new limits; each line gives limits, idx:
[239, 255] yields 97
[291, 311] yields 100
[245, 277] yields 99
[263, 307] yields 100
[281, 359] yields 102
